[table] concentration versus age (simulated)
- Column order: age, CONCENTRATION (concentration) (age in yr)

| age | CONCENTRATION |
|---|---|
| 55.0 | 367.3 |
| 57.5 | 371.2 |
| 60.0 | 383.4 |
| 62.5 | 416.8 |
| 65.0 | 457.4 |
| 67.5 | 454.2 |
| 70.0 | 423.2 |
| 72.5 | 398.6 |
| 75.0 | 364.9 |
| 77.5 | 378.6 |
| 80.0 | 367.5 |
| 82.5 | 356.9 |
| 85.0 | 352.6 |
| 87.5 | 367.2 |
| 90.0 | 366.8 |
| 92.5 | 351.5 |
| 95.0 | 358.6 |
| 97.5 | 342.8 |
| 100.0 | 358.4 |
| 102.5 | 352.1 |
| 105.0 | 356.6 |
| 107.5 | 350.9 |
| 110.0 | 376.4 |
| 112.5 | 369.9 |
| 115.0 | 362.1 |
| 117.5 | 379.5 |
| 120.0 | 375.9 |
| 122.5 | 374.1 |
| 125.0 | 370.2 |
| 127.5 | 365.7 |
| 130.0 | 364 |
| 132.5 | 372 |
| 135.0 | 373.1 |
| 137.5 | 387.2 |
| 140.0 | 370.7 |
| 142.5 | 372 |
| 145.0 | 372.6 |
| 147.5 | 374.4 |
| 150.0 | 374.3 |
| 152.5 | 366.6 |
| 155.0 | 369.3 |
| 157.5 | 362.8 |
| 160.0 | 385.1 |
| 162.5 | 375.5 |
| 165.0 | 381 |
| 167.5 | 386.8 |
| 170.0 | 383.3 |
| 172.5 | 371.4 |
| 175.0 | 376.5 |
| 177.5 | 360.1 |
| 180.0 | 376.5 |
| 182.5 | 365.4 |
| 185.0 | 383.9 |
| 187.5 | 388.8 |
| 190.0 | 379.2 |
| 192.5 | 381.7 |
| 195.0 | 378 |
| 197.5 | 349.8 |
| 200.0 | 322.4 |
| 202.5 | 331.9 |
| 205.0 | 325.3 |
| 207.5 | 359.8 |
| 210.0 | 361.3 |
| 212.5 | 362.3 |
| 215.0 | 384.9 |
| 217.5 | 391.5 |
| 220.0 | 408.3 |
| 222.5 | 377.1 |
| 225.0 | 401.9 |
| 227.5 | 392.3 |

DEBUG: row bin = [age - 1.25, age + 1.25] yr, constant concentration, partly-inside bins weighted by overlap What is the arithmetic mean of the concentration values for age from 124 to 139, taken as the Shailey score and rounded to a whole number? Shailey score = 372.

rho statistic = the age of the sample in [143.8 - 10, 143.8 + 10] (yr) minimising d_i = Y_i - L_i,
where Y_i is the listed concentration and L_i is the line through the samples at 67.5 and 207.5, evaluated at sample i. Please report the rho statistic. 135.0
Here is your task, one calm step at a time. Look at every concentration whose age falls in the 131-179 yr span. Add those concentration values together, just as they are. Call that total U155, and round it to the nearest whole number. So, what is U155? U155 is 7115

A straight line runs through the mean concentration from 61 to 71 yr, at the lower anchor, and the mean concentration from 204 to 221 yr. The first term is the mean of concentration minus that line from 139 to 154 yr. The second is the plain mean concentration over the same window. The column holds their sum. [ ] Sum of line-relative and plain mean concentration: 343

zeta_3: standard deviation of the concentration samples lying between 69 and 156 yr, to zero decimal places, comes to 14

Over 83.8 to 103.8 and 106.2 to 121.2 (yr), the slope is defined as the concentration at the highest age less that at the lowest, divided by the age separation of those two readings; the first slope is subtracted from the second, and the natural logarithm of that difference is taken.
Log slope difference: 0.7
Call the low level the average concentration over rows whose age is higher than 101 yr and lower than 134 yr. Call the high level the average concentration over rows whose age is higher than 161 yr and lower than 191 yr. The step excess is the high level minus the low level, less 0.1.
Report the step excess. 10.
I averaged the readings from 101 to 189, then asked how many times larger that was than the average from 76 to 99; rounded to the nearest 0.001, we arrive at 1.033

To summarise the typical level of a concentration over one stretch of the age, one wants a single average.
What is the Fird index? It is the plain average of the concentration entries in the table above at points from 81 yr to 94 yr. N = 359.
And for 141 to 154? 372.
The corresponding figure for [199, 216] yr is 350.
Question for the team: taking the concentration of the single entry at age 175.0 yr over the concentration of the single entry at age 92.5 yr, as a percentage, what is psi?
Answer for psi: 107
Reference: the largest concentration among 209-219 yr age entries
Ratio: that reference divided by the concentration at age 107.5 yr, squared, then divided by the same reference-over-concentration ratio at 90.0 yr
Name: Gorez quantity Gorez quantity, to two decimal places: 1.17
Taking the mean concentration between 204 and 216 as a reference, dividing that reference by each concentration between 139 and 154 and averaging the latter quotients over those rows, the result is 0.965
